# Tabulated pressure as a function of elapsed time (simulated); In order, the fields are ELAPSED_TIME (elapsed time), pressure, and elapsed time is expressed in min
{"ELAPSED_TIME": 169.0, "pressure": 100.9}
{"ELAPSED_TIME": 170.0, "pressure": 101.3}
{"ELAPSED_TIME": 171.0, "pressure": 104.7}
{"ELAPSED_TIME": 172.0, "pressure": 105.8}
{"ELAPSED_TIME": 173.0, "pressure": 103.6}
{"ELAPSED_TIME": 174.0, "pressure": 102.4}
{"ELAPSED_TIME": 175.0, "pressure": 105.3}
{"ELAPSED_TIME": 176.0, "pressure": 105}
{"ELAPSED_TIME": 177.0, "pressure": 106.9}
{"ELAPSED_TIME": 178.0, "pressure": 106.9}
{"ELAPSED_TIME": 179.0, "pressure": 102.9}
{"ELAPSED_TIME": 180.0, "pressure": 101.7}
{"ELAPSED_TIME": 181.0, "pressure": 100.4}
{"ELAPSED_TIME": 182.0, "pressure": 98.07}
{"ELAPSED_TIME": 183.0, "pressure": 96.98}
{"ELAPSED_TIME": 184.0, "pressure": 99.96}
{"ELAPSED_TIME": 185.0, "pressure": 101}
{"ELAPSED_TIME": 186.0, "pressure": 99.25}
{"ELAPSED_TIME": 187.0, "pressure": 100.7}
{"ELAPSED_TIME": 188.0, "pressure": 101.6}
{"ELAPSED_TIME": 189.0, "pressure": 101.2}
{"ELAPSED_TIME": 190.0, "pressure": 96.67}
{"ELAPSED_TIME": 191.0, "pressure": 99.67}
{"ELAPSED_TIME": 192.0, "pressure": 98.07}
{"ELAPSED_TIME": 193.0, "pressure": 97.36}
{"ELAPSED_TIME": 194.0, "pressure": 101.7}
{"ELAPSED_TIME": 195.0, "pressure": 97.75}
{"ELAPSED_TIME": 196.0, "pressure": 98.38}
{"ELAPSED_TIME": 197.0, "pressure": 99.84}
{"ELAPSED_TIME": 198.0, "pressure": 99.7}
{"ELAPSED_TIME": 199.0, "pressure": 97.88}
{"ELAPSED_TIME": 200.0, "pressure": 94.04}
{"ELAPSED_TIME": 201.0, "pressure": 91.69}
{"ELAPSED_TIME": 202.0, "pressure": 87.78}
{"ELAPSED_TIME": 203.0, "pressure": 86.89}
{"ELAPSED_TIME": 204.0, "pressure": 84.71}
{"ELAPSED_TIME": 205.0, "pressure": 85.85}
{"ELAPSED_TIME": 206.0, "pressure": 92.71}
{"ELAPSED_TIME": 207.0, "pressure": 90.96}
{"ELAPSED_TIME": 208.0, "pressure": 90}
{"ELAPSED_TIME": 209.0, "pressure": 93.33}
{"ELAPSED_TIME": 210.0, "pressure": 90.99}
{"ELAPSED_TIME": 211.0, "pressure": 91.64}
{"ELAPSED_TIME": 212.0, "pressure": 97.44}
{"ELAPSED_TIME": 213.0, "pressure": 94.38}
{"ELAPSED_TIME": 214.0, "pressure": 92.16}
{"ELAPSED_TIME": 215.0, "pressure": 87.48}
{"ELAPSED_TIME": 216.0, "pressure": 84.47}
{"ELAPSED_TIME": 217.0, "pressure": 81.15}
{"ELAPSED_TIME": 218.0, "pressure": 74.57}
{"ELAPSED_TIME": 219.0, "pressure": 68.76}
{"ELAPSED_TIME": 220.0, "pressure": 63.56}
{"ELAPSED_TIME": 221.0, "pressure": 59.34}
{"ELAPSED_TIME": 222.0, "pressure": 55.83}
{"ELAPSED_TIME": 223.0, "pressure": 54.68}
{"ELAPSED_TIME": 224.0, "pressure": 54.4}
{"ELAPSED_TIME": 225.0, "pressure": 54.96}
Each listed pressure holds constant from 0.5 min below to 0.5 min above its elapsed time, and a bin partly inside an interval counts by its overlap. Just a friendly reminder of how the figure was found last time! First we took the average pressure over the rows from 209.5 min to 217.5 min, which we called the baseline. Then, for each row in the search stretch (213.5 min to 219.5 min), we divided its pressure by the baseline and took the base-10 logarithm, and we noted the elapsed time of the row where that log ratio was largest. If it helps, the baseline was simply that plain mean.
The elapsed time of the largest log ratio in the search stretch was 214.0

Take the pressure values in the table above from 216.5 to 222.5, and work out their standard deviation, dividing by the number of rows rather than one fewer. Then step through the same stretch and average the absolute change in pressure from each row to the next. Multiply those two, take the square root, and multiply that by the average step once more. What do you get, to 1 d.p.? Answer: 33.6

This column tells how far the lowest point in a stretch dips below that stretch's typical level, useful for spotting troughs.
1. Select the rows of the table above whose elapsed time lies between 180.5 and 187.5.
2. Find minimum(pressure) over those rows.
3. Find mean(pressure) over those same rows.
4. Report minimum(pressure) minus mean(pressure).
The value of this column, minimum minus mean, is -2.5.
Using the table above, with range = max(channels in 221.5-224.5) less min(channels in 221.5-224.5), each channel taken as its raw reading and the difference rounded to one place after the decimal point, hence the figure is 1.4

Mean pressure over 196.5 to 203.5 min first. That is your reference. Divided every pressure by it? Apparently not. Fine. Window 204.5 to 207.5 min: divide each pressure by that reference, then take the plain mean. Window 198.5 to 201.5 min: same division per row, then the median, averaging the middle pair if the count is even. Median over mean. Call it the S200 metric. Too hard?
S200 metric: 1.05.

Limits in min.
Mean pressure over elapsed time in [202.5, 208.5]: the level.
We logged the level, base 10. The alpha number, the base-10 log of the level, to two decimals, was 1.95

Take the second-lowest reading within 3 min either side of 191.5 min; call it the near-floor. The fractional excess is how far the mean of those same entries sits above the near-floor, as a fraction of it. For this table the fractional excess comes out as 0.018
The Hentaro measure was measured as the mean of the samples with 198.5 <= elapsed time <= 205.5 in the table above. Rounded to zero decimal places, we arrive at 90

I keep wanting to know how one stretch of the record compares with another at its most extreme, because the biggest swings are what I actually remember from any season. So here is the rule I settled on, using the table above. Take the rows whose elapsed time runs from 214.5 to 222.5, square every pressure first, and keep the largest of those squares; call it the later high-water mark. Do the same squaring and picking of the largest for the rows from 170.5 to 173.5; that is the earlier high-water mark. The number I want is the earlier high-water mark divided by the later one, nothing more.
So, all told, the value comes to 1.46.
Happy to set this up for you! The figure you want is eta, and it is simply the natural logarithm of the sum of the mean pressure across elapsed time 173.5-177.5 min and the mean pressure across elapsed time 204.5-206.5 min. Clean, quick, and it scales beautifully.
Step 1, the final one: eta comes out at 5.27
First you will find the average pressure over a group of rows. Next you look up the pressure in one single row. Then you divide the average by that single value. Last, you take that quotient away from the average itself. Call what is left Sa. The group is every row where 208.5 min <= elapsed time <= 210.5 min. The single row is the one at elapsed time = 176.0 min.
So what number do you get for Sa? 91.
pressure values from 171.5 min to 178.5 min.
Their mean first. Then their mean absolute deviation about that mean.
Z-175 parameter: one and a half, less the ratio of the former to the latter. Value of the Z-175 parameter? -82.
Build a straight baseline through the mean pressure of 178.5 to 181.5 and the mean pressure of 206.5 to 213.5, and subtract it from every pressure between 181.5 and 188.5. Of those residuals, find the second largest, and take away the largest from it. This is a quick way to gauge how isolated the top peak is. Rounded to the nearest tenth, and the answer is -1.2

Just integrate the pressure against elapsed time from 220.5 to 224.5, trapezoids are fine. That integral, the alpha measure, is 224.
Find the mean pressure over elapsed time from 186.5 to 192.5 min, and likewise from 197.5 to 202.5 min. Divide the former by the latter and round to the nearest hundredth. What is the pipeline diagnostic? 1.06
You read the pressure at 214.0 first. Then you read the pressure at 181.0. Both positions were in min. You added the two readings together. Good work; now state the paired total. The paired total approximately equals 193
